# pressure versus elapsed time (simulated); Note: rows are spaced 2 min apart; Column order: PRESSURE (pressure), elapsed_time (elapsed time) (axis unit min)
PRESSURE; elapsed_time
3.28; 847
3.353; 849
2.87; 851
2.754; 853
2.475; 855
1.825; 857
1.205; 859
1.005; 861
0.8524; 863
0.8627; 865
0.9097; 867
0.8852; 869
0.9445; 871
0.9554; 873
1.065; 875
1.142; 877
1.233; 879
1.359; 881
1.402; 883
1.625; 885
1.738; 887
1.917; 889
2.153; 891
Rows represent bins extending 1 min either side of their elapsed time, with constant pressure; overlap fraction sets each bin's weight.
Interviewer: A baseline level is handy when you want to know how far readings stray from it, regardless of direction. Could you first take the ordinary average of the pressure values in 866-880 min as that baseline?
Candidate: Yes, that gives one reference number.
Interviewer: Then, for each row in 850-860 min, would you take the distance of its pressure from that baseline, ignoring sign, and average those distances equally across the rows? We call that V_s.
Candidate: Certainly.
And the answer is 1.21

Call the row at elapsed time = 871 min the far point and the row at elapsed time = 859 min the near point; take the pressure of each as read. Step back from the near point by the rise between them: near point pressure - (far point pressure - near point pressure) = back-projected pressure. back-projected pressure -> 1.5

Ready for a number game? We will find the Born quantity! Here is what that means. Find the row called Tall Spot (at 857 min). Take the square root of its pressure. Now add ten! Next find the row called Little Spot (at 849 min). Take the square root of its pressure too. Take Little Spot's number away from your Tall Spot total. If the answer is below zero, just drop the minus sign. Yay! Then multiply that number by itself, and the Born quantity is 91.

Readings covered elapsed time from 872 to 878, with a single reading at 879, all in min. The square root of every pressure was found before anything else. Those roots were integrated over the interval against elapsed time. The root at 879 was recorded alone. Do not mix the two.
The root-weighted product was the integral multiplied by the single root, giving 6.8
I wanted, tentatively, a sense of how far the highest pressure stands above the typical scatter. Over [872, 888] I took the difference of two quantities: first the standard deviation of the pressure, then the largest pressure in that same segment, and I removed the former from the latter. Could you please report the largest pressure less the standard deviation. 1.5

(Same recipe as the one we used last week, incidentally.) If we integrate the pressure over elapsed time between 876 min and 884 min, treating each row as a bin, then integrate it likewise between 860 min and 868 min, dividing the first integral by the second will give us 1.4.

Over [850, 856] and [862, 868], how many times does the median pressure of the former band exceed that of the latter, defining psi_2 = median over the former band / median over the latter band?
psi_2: 3.2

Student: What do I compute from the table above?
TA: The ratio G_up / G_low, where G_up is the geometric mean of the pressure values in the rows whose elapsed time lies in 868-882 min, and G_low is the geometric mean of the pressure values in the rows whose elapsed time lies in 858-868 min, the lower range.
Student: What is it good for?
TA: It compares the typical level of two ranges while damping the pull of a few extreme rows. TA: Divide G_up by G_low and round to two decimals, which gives 1.12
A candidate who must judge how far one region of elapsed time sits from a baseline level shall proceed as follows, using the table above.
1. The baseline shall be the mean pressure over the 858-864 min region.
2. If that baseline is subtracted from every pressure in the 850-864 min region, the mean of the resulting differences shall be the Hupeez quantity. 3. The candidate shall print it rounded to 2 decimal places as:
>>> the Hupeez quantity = 0.83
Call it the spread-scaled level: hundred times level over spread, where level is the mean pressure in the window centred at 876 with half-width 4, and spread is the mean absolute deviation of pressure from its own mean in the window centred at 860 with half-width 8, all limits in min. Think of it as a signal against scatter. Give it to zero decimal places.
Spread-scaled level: 169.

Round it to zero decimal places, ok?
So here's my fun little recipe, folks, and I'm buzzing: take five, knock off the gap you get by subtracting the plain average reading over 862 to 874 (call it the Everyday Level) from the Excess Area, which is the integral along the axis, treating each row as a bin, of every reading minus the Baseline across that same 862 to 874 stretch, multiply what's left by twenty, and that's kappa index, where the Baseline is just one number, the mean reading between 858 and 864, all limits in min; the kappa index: 147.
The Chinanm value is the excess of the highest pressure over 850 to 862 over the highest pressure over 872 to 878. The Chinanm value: 1.7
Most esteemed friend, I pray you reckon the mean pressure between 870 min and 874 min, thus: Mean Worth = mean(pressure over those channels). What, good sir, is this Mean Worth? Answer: 0.9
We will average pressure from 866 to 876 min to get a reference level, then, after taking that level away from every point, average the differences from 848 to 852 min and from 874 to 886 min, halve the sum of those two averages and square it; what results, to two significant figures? 1.6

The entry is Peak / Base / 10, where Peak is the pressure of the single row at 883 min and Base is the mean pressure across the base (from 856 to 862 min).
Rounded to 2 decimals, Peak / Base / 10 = 0.10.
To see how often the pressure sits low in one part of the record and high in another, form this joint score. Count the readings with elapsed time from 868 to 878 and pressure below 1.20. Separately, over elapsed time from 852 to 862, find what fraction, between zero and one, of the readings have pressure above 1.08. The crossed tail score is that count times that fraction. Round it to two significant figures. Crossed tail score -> 4.0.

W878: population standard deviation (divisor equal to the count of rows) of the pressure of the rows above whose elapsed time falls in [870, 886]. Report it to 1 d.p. 0.2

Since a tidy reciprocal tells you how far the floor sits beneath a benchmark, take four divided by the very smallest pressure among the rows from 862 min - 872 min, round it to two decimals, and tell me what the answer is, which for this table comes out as 4.69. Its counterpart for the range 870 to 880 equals 4.24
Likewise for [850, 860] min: 3.32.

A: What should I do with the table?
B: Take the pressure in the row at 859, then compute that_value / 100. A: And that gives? 0.012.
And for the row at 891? 0.022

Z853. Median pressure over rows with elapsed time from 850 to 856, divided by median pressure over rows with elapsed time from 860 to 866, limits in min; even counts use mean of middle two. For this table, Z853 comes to 3.2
